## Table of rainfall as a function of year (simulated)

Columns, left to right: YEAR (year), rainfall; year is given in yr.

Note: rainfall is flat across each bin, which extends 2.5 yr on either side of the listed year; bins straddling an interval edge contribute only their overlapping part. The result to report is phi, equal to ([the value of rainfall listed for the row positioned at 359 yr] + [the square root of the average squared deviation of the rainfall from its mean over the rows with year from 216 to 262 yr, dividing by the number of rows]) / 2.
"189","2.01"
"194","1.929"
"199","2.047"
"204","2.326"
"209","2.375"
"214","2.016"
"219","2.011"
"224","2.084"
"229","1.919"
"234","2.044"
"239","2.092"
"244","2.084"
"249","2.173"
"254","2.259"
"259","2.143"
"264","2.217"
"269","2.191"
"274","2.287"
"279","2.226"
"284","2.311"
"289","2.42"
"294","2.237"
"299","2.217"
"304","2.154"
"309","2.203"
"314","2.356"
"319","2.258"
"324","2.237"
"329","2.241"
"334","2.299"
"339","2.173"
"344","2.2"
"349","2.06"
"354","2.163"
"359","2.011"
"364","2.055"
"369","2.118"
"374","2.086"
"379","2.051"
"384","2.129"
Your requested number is 1.05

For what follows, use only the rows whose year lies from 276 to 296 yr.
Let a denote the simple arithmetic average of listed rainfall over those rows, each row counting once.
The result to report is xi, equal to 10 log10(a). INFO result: 3.61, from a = 2.30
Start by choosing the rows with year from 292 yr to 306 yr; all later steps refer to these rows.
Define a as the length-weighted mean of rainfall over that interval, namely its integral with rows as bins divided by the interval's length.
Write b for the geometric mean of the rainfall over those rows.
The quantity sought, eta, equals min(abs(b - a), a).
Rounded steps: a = 2.20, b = 2.20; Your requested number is 0.001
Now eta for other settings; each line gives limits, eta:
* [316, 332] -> 0.005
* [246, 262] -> 0.002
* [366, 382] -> 0.001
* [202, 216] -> 0.011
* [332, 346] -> 0.001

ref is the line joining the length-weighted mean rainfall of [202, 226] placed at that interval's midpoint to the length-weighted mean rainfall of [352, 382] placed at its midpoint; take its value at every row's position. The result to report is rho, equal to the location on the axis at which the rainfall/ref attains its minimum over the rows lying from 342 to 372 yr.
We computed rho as 359 yr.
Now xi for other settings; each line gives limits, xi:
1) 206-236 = 3.17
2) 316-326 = 3.52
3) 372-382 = 3.16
